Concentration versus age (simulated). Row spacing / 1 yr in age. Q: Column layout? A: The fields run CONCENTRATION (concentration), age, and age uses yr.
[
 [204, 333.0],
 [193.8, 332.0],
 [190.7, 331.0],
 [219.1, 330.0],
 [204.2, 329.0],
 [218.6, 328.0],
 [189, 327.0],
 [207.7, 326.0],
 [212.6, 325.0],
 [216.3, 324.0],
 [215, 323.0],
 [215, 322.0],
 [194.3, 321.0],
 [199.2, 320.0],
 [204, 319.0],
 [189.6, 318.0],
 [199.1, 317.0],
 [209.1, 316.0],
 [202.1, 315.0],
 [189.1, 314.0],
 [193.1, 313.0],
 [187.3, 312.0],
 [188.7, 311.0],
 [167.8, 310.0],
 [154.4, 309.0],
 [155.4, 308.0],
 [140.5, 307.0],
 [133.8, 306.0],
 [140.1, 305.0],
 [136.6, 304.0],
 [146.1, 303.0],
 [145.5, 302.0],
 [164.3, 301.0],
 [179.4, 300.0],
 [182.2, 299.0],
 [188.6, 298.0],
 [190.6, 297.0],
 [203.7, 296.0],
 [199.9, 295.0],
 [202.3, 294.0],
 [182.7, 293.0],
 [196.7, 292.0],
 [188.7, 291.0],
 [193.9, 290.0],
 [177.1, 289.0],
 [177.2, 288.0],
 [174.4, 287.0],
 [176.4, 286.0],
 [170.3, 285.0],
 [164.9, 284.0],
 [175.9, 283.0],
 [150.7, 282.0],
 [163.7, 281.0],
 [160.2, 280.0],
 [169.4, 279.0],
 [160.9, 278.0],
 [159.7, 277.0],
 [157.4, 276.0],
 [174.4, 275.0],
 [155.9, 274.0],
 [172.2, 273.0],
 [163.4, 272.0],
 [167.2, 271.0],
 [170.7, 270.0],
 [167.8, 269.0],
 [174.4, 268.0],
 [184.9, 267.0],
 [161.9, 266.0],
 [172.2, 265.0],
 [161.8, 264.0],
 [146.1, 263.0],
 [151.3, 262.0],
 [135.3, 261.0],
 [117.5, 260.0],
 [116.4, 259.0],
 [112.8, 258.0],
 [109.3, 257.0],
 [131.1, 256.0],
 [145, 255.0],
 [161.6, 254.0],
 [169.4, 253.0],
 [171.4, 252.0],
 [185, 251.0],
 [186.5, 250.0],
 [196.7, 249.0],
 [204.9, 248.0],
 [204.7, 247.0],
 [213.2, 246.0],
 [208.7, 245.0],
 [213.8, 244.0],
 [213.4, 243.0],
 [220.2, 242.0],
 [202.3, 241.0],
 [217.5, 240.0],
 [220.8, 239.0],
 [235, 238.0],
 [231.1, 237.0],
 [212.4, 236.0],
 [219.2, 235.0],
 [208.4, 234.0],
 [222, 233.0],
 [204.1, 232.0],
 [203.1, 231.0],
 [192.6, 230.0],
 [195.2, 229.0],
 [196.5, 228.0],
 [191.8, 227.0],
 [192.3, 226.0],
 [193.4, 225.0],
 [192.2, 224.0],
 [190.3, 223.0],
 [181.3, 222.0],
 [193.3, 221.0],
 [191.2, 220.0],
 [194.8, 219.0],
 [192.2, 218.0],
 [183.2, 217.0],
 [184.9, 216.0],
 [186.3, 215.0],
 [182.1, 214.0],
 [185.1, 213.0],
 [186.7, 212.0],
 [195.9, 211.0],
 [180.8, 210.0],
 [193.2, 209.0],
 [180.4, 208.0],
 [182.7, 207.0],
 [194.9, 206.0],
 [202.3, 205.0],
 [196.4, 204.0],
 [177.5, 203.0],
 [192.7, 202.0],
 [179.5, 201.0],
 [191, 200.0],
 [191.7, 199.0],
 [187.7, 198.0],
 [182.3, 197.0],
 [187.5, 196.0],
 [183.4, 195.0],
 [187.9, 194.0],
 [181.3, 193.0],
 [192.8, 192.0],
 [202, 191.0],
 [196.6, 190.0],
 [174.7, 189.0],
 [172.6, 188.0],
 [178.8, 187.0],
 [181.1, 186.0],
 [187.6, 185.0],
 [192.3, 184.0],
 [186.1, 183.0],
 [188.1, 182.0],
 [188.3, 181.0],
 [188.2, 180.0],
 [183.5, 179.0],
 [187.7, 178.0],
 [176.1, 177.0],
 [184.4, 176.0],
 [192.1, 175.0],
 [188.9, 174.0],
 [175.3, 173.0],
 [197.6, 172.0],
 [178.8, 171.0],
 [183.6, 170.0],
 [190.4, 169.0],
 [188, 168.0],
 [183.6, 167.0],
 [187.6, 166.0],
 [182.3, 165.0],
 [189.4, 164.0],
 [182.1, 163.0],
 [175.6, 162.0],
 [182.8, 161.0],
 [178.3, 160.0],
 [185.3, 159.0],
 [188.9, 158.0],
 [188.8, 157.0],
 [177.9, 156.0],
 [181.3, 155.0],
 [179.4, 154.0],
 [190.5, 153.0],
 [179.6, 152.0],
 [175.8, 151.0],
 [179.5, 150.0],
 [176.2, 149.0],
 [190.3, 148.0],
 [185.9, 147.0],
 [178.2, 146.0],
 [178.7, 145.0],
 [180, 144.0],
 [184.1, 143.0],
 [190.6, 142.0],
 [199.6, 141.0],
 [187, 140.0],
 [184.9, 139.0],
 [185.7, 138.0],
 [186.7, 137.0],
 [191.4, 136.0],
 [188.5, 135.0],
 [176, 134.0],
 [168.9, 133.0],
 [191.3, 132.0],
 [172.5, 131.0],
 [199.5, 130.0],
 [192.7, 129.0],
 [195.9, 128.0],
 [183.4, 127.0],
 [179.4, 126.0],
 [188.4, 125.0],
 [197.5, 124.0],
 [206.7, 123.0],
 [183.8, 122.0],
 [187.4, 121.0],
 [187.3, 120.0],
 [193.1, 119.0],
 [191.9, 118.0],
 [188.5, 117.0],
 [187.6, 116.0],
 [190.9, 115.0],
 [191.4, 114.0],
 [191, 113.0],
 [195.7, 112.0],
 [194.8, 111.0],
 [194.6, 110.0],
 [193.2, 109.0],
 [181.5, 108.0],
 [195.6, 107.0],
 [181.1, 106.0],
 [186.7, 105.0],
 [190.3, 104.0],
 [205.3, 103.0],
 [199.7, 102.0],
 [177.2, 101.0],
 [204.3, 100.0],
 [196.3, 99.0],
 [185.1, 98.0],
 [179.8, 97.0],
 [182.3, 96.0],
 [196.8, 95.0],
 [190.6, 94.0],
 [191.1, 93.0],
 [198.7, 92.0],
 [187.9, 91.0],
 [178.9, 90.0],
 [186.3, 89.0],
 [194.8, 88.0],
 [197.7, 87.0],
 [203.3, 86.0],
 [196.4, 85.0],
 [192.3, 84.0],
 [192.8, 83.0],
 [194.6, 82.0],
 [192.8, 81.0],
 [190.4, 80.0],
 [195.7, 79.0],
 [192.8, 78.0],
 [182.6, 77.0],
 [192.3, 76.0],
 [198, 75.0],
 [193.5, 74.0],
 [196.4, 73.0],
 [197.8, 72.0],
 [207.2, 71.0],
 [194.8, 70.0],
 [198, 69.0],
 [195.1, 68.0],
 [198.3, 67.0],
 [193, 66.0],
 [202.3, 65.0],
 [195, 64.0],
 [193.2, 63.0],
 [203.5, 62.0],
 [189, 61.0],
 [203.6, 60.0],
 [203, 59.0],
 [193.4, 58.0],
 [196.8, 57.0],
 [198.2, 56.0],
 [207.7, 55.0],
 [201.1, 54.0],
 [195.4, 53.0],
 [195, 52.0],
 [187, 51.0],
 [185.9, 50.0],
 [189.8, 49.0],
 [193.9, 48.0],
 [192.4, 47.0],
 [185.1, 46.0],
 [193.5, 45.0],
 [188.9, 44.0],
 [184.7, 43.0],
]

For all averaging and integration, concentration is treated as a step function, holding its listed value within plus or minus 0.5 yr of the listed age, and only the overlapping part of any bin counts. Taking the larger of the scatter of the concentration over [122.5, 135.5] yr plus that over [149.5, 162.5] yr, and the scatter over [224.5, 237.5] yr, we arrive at 16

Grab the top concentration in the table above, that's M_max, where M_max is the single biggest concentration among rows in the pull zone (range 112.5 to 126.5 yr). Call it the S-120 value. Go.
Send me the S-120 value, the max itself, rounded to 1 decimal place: 206.7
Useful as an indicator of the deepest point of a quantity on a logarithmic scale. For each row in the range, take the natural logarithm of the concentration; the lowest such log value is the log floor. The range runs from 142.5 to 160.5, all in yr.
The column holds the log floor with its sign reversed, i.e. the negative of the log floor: -5.17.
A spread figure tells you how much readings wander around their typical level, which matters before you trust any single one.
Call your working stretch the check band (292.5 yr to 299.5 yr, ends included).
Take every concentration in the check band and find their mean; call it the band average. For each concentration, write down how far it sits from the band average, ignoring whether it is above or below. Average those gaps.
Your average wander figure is 7.8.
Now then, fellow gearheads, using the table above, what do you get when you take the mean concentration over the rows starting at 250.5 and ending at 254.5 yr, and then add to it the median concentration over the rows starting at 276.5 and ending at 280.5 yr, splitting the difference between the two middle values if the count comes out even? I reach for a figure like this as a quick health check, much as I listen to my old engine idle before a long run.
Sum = 332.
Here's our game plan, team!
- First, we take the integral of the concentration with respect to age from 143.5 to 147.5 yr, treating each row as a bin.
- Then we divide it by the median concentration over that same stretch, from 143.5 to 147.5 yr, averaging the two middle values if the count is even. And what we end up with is 4.03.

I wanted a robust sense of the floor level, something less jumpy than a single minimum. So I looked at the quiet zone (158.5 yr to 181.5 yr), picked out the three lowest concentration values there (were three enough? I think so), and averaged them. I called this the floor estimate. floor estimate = 176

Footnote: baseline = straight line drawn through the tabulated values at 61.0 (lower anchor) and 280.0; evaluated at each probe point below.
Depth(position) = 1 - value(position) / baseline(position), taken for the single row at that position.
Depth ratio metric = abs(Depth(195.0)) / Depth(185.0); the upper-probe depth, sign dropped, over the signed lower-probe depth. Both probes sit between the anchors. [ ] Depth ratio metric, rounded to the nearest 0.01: -0.81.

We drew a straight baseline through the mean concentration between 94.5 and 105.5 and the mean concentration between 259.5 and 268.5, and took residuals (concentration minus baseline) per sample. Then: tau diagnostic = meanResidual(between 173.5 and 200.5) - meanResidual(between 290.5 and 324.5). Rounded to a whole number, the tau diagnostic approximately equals -22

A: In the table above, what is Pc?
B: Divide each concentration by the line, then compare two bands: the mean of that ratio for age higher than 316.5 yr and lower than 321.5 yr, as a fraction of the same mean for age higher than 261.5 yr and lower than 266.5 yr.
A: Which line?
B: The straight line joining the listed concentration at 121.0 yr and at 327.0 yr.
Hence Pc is 1.24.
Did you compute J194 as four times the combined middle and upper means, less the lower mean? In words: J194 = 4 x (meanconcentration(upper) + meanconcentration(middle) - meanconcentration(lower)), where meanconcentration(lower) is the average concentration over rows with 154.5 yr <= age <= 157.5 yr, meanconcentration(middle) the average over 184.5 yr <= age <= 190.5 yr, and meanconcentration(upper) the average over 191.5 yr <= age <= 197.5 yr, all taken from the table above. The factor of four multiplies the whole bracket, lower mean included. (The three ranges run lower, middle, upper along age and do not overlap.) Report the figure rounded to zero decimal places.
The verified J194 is 740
